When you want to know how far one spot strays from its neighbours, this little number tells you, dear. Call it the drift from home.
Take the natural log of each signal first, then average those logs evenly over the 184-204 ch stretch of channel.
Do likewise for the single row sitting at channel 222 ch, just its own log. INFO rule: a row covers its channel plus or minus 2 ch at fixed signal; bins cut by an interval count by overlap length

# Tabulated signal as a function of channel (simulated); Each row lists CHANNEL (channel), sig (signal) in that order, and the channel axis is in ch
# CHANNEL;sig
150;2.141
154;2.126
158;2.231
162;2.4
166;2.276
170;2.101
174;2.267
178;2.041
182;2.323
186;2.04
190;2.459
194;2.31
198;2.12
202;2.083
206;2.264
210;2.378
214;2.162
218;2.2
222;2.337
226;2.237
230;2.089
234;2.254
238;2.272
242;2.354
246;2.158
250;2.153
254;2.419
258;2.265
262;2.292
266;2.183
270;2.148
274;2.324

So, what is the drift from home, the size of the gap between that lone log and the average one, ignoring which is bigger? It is 0.062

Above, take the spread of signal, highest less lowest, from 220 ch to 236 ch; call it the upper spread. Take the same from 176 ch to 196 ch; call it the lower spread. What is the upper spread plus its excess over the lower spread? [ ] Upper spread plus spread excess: 0.08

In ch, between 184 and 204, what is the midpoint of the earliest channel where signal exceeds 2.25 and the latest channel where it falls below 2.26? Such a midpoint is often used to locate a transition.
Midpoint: 196 ch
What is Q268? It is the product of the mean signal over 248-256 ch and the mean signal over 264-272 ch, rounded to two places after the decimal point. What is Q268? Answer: 4.95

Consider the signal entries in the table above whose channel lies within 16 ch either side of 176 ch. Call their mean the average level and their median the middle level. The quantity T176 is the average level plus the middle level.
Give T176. 4.51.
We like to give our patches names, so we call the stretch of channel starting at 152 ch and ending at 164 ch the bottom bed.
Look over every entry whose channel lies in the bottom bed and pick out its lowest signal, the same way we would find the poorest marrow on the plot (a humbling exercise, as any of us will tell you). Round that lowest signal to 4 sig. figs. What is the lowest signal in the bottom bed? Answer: 2.126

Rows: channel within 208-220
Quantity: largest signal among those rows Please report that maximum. 2.378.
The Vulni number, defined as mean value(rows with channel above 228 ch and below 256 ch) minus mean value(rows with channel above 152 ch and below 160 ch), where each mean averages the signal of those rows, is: 0.064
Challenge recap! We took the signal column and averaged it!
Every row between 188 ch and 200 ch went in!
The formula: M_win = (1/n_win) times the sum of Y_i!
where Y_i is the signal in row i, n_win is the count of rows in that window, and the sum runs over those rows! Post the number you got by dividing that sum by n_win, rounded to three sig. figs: 2.30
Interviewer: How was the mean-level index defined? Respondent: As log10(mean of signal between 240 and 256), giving 0.356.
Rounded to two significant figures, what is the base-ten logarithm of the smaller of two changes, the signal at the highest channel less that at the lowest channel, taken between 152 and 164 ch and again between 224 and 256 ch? -0.74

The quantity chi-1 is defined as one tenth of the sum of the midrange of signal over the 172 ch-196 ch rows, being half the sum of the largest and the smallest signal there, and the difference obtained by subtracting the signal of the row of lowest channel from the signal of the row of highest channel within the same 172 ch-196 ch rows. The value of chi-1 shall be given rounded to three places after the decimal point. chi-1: 0.229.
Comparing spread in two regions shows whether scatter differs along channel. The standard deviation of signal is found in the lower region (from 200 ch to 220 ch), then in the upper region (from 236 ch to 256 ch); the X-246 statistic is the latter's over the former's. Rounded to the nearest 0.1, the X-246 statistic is 1.1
